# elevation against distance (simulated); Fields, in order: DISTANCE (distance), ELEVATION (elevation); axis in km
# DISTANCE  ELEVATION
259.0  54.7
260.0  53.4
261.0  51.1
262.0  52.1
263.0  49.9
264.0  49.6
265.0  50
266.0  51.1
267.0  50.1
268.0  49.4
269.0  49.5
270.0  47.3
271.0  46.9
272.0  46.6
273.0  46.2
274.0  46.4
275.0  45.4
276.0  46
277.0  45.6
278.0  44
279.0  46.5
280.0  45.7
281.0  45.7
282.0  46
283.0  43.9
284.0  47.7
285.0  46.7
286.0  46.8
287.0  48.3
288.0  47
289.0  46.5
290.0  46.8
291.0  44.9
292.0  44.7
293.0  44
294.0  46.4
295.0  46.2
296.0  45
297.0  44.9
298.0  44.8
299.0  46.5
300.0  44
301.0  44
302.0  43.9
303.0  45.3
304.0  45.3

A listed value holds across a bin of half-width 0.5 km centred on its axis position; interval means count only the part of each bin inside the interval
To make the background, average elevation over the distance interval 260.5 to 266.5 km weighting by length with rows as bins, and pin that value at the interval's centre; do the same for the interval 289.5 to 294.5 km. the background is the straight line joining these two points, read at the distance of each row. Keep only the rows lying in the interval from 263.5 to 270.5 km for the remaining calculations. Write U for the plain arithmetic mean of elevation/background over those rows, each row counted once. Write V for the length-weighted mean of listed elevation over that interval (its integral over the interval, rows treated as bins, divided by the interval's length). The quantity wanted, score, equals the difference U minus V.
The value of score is -48.6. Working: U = 0.99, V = 49.6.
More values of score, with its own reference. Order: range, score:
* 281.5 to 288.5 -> -45.6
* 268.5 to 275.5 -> -45.9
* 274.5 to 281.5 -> -44.6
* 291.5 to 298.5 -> -44.1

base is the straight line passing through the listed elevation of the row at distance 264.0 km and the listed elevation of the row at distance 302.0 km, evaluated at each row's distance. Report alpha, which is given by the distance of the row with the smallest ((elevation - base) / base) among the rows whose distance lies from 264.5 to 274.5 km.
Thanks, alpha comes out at 273.0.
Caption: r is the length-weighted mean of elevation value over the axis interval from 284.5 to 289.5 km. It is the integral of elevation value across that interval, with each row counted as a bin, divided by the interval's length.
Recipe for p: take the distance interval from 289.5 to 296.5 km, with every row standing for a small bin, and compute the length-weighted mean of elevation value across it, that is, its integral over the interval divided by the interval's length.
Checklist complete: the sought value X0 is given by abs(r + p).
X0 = 92.5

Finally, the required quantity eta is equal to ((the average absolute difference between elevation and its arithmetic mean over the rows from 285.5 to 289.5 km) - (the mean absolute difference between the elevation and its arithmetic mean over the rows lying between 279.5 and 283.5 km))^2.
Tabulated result 0.02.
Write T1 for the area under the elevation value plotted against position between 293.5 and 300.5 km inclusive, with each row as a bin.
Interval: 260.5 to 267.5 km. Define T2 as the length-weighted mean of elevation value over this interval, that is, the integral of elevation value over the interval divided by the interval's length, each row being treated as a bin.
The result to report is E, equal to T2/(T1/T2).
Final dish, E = 8.0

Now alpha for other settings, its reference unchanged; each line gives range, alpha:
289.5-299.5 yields 293.0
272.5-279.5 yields 278.0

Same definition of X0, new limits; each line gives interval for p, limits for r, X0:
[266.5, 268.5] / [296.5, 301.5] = 94.6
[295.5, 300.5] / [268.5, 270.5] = 93.4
